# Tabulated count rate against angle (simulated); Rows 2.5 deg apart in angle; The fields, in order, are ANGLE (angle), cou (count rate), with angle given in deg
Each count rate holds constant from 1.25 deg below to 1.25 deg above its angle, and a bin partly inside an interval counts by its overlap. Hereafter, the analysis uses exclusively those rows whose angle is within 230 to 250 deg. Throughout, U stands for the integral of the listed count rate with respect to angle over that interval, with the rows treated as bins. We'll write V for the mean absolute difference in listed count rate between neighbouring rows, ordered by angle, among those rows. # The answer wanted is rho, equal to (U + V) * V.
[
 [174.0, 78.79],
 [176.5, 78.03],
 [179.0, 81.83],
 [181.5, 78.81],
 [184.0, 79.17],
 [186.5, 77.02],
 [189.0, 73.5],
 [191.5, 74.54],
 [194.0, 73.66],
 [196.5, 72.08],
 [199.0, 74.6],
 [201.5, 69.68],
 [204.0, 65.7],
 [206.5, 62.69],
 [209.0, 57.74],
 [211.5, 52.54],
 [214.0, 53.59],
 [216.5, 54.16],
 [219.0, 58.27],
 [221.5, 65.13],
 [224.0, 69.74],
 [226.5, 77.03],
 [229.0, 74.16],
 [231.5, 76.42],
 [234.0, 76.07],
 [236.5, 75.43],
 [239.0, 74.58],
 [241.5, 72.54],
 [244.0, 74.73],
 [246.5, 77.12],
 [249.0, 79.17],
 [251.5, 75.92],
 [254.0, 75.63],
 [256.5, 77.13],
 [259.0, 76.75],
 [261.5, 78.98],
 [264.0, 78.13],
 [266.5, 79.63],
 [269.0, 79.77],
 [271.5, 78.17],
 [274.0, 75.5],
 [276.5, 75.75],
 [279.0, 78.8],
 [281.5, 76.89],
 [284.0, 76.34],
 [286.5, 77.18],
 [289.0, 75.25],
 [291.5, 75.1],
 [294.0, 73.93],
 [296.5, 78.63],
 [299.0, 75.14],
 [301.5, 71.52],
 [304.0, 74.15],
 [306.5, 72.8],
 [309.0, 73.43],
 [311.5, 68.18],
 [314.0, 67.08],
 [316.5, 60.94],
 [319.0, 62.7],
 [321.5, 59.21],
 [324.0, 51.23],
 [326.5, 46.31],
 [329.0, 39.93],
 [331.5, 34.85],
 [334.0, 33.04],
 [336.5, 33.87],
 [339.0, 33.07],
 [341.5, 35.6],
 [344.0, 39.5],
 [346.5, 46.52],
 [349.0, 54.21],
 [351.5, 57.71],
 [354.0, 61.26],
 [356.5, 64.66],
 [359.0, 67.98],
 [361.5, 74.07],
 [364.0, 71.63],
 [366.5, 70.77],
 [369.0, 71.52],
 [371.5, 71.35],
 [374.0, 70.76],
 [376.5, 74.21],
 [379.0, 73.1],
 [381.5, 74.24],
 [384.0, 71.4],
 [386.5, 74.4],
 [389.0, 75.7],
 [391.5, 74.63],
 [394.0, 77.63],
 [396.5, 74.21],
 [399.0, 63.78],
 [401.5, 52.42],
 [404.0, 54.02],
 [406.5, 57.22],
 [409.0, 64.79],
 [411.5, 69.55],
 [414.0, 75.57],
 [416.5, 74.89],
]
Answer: 2275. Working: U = 1514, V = 1.5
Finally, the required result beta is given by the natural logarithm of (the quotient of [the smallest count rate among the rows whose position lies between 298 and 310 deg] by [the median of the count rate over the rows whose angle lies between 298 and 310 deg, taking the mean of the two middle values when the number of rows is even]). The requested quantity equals -0.03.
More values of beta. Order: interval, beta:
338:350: -0.18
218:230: -0.18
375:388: -0.04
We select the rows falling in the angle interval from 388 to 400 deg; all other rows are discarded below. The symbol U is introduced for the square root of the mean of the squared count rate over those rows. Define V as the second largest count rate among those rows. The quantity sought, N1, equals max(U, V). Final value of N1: 75.7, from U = 73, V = 75.7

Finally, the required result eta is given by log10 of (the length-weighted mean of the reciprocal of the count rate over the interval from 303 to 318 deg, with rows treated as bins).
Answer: -1.84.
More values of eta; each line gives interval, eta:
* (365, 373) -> -1.85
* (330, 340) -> -1.53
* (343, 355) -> -1.70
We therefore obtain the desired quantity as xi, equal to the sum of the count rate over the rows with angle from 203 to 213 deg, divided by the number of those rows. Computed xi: 60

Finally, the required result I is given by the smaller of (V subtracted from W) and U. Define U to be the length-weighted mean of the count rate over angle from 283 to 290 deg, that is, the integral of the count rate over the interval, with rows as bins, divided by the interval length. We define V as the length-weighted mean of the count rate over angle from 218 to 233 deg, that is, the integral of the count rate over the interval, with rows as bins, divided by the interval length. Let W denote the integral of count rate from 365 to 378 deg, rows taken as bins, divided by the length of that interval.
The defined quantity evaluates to 1.3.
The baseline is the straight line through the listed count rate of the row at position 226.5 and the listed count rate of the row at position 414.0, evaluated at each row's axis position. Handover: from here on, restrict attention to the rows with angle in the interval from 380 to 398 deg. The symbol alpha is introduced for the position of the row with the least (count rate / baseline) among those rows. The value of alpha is 384.0 deg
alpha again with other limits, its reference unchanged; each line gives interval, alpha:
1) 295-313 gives 311.5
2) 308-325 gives 324.0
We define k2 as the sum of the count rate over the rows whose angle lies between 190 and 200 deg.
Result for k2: 295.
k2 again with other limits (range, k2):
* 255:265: 311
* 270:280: 308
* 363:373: 285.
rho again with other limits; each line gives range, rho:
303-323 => 3784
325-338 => 1743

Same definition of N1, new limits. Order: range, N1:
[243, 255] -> 77.1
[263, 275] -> 79.6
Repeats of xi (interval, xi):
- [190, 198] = 73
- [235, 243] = 74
